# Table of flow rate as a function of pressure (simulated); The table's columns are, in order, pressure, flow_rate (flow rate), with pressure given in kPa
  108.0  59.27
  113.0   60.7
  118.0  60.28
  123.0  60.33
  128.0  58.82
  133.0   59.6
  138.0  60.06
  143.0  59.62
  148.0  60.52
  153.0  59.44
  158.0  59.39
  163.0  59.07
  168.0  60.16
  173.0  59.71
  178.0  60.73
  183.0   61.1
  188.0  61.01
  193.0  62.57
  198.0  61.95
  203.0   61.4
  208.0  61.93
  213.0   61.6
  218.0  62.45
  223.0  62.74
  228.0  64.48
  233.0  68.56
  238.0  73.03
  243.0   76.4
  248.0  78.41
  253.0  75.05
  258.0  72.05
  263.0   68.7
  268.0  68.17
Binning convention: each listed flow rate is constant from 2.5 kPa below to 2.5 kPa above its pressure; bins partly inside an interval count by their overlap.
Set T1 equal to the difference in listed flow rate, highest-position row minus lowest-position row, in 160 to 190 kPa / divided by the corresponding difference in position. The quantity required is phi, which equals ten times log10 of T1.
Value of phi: -11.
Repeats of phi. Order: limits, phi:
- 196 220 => -16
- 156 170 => -11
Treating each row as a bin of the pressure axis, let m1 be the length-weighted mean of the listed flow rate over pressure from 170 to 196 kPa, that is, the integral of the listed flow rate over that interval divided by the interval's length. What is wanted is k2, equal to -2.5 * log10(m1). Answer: -4.46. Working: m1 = 61.0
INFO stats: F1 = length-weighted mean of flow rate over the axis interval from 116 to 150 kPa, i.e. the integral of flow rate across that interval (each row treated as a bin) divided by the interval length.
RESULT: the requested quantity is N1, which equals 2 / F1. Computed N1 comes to 0.0334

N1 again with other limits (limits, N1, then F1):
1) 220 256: 0.0281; 71.1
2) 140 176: 0.0335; 59.7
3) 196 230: 0.0321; 62.3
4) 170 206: 0.0327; 61.2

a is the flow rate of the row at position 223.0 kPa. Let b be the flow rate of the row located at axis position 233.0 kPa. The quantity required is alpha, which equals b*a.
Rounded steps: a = 62.74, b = 68.56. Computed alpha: 4301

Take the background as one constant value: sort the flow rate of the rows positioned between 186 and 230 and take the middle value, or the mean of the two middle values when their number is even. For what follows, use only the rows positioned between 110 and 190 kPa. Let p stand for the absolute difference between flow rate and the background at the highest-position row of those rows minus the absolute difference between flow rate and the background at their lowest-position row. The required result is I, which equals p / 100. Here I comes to -0.003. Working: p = -0.3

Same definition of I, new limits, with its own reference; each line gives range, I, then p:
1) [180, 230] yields 0.017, 1.7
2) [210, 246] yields 0.141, 14.1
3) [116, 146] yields 0.007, 0.7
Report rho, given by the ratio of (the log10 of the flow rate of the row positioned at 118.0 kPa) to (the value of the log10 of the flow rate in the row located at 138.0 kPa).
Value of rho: 1.00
